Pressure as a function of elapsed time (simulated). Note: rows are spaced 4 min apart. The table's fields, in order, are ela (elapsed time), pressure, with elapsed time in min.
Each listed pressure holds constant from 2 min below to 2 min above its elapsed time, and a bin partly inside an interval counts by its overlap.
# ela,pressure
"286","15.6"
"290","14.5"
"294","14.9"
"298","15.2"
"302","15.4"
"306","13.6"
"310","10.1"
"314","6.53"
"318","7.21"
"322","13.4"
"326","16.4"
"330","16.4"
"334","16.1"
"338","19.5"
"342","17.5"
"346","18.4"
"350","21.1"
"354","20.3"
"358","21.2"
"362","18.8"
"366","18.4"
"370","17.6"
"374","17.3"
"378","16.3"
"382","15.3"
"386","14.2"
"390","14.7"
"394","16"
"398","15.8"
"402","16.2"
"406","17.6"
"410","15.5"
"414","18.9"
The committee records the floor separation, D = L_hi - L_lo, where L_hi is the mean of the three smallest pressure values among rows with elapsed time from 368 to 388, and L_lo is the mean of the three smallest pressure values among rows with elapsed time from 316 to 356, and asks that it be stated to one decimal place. 3.0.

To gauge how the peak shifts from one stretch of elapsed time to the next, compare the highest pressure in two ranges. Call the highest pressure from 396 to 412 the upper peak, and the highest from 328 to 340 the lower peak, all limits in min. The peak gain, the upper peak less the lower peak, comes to -2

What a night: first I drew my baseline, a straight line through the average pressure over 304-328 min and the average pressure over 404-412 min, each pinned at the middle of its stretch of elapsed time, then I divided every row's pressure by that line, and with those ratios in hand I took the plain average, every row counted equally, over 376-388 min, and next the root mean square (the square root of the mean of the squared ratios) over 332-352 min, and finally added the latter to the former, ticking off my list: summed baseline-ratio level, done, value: 2.47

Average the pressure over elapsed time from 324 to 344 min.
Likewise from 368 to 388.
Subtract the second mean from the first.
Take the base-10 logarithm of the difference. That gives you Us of 0.02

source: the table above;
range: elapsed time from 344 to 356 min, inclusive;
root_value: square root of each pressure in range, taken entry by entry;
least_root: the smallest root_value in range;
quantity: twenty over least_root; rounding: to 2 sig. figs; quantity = 4.7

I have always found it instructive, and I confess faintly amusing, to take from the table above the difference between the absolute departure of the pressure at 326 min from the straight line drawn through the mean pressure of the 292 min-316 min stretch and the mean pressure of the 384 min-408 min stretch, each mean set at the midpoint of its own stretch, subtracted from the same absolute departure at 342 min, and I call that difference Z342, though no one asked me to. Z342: 0.6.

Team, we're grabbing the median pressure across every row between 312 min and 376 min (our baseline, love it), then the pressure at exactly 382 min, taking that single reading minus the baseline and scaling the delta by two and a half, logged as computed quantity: -6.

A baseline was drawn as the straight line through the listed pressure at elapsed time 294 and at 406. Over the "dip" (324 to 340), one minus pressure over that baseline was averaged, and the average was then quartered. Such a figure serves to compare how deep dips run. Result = -0.02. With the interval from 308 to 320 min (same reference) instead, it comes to 0.12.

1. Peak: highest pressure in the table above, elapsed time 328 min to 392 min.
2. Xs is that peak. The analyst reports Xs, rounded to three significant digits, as 21.2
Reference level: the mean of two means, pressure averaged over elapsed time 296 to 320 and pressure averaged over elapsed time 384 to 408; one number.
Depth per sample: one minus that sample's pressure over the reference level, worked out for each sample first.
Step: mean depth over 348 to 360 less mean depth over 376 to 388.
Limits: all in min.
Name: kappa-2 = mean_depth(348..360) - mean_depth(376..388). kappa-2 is -0.41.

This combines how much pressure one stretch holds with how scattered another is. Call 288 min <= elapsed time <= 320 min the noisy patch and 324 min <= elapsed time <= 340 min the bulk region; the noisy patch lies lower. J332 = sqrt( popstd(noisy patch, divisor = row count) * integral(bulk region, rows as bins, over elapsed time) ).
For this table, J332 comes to 30.7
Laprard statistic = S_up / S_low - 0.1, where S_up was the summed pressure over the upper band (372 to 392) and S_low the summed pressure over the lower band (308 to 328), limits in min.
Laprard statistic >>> 1.4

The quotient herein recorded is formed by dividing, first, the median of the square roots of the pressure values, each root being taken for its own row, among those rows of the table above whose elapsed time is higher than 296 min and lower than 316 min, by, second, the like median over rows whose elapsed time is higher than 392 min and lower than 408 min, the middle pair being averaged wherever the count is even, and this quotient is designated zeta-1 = 0.92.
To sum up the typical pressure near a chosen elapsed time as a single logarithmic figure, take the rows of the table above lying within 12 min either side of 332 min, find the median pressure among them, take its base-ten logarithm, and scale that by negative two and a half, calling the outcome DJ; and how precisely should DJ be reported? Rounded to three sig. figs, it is -3.04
